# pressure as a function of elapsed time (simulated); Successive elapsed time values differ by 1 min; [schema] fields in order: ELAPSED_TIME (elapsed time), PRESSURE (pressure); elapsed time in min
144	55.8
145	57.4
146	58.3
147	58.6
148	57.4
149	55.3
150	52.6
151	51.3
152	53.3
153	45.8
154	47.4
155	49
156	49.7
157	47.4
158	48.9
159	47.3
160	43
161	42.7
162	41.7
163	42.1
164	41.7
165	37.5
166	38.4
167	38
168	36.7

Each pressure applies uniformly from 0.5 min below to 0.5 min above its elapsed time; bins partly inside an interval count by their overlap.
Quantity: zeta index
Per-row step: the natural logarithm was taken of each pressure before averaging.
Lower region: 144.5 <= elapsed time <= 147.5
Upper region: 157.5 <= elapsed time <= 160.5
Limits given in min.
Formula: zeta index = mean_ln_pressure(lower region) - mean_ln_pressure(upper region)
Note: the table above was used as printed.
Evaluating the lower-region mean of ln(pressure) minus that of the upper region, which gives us 0.23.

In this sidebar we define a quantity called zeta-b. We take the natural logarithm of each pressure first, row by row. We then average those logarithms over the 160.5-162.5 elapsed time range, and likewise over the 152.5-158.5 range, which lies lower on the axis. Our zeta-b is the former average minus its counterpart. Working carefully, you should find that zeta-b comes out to -0.13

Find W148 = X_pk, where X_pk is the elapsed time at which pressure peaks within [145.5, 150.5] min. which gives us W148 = 147 min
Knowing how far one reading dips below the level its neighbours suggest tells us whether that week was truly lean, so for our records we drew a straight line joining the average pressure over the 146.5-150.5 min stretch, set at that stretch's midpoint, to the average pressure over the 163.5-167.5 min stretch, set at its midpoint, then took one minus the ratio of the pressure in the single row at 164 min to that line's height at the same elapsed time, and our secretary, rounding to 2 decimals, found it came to -0.03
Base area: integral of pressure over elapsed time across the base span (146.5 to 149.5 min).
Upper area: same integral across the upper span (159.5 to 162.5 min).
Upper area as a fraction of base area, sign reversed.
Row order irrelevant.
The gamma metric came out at -0.74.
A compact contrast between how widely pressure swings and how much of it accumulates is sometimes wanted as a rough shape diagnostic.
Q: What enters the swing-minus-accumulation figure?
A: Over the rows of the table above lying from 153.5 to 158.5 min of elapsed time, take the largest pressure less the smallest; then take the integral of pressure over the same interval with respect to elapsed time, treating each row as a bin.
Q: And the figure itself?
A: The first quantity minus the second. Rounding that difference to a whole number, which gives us -240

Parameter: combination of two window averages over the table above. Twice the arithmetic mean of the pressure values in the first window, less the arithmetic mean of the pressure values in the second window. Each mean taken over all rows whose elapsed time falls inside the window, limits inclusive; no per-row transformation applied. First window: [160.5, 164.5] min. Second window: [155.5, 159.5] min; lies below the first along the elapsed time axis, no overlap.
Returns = 36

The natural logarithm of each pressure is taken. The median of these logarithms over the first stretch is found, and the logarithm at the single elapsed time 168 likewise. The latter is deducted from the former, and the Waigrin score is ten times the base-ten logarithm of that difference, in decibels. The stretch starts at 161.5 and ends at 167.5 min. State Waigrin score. -10.6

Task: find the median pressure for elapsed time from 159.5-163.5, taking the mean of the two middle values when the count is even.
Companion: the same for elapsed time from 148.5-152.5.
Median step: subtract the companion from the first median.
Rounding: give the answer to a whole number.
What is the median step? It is -11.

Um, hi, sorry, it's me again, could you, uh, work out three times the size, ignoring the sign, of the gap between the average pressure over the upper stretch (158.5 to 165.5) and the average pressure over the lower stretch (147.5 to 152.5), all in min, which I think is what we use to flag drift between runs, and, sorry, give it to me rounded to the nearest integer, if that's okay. 35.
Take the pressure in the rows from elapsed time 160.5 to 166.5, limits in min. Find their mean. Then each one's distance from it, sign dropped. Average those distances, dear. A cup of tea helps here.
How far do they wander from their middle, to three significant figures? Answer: 1.82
